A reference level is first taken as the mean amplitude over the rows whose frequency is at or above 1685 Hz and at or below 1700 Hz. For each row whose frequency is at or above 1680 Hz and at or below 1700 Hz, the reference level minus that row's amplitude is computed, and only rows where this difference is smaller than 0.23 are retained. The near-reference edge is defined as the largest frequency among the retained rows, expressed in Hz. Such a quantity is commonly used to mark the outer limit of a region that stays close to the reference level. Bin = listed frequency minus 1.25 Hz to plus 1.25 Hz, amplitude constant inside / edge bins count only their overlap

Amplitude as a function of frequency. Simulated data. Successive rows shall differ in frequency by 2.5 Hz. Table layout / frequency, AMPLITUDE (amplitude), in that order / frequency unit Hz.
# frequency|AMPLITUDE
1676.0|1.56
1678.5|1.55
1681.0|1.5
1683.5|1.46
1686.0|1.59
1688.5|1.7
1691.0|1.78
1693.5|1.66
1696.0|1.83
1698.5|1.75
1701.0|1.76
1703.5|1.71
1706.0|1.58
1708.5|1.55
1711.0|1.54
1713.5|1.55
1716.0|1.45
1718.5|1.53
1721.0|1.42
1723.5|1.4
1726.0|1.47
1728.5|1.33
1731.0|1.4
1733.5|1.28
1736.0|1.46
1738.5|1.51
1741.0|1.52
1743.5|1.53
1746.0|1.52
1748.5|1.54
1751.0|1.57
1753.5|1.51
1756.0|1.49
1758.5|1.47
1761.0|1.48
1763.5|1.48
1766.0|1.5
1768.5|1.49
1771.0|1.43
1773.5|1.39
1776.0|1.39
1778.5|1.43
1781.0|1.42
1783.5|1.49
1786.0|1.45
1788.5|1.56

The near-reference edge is 1698.5 Hz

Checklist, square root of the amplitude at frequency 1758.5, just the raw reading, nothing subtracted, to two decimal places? 1.21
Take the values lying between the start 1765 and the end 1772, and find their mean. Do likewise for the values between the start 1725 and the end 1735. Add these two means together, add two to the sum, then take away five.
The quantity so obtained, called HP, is -0.16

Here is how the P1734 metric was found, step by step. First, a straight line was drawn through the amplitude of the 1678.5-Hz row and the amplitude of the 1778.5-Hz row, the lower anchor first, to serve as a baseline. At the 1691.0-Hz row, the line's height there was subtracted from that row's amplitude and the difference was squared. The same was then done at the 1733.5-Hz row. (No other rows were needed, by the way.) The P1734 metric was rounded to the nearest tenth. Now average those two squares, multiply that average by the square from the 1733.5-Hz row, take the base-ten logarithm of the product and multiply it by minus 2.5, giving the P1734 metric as 6.7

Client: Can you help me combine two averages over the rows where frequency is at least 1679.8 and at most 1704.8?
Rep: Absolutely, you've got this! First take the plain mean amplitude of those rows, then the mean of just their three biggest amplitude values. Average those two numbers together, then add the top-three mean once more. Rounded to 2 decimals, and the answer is 3.52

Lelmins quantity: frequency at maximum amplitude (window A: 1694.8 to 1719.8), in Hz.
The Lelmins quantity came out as 1696.0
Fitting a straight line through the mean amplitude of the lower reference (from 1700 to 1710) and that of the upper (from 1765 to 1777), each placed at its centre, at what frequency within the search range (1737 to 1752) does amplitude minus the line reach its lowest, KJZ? 1738.5 Hz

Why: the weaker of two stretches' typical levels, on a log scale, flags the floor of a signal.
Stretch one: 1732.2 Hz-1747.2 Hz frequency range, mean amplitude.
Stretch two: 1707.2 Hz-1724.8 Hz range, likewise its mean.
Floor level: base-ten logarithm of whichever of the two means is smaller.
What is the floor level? 0.167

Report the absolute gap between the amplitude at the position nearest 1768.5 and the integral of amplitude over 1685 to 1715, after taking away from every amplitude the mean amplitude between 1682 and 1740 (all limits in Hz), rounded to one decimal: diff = 3.5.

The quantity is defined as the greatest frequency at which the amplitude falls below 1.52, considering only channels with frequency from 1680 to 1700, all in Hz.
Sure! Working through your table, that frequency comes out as 1683.5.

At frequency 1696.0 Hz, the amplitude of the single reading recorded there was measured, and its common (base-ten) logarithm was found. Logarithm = 0.26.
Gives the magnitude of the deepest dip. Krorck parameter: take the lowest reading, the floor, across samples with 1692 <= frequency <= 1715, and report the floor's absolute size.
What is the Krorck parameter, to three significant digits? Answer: 1.54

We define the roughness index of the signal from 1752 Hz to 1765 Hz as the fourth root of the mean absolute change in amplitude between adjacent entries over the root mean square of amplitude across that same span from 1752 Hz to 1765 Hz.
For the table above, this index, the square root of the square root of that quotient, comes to 0.303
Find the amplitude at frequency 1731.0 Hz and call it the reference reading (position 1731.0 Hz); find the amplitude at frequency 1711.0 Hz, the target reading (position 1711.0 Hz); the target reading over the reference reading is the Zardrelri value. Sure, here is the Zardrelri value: 1.10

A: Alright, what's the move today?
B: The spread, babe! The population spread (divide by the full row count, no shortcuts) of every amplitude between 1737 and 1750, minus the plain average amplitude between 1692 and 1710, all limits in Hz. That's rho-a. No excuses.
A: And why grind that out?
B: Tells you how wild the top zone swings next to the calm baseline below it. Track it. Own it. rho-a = -1.68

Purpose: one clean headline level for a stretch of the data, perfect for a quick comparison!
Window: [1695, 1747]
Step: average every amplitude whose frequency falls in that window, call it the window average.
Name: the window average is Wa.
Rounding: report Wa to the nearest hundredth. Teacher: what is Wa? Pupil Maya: 1.53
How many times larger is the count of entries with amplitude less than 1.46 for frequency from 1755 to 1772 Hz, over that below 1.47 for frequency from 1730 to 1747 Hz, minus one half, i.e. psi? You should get -0.2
